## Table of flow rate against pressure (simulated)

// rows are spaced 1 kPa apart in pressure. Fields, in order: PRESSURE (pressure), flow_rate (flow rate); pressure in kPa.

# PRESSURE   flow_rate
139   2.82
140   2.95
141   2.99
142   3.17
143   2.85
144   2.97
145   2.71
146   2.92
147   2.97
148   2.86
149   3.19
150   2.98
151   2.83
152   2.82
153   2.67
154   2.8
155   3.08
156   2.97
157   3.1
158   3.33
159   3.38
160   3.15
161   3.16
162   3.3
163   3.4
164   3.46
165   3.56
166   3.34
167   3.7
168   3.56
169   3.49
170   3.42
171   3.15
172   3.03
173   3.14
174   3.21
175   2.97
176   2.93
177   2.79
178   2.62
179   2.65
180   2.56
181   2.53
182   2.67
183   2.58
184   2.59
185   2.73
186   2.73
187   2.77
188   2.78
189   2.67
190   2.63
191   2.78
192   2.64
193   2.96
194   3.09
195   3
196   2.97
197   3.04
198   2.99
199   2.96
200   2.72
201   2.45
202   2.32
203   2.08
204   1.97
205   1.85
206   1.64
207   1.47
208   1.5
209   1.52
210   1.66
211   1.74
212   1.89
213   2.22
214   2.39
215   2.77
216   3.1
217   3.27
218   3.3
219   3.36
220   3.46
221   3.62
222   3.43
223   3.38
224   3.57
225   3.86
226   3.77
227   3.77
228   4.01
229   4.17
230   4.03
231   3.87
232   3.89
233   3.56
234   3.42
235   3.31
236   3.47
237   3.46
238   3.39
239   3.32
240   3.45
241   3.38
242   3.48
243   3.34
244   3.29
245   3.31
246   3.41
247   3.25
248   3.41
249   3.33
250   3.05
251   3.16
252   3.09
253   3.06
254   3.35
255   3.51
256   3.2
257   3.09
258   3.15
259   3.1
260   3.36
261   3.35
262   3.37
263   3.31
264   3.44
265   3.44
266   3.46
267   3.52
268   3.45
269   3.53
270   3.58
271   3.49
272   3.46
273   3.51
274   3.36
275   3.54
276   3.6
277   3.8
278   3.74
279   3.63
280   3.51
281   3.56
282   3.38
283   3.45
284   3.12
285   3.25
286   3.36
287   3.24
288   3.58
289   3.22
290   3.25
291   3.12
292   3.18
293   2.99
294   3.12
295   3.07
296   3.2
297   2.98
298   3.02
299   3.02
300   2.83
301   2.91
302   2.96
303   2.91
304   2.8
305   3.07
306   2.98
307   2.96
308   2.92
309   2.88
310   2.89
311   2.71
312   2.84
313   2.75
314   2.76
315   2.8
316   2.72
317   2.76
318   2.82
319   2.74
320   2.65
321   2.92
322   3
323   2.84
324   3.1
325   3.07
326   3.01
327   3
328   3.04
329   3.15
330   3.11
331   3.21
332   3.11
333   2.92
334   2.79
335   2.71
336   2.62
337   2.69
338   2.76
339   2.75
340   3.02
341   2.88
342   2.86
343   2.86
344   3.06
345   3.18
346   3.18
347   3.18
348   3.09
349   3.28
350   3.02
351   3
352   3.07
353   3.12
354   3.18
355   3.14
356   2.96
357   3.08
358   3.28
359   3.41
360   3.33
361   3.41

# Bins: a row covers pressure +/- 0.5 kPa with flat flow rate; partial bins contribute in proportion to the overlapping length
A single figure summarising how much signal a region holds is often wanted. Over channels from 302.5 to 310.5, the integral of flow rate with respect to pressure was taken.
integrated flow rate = 23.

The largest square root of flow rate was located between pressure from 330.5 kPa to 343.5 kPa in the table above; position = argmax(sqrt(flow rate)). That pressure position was 331 kPa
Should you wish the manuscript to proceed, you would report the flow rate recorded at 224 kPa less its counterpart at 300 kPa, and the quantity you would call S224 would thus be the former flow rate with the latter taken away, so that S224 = 0.74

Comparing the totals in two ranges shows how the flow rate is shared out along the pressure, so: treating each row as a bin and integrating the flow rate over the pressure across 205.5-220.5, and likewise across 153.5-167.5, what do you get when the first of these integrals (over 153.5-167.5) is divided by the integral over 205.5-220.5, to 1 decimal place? 1.3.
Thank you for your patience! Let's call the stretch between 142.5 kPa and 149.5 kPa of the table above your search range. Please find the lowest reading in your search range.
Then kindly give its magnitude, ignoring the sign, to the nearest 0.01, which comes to 2.71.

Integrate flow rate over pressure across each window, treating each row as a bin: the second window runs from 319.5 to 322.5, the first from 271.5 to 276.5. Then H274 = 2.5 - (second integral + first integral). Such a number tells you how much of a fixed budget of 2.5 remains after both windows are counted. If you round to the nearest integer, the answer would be -24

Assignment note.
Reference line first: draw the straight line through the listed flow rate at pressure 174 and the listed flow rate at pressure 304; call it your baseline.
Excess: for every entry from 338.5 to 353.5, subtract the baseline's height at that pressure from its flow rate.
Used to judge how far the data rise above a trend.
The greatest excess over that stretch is 0.6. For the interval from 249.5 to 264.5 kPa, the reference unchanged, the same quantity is 0.6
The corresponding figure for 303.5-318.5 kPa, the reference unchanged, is 0.3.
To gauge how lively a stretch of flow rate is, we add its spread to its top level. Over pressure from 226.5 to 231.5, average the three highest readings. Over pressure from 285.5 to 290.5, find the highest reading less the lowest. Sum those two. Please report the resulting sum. 4.43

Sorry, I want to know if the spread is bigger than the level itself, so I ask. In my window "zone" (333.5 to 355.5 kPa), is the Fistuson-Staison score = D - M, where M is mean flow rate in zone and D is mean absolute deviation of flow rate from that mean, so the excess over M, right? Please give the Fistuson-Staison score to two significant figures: -2.8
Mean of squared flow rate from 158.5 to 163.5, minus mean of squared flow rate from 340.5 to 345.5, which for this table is 1.9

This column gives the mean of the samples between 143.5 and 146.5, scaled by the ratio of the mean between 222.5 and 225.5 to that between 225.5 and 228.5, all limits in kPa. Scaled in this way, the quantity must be 2.7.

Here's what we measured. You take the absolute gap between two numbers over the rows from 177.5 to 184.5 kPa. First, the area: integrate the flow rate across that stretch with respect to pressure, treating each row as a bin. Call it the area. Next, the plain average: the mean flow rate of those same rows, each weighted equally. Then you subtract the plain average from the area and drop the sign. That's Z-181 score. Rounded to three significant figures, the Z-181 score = 15.6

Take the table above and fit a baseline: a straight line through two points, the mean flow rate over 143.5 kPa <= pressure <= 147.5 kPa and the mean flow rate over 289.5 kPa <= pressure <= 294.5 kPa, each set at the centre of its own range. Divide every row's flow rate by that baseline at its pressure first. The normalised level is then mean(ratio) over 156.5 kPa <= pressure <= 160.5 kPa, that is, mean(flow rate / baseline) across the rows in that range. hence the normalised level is 1.11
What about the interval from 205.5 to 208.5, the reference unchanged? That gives 0.51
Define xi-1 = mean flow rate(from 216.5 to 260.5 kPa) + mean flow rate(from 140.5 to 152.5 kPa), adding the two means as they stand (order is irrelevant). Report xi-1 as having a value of 6.4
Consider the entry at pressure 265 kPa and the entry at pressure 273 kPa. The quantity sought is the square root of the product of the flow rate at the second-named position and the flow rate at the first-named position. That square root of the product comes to 3.5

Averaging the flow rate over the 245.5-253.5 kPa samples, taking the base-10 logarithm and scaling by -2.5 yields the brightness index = -1.27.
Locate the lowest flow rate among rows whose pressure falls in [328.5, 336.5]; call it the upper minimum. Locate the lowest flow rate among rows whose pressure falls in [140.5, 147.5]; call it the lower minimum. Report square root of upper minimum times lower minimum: 2.66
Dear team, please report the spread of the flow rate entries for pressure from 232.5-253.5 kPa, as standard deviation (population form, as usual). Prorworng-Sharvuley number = 0.14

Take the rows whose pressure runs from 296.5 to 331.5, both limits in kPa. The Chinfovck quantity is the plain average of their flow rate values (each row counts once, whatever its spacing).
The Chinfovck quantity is 2.92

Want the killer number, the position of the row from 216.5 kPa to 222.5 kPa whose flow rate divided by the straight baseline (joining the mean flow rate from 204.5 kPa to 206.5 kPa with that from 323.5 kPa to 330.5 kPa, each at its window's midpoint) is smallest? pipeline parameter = 217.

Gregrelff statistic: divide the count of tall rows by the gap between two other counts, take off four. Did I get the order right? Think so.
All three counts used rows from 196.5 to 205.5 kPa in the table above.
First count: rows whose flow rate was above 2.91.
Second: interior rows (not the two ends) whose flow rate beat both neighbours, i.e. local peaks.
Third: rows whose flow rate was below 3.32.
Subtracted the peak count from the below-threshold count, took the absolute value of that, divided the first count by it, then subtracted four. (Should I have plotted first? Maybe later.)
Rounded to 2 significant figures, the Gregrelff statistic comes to -3.7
